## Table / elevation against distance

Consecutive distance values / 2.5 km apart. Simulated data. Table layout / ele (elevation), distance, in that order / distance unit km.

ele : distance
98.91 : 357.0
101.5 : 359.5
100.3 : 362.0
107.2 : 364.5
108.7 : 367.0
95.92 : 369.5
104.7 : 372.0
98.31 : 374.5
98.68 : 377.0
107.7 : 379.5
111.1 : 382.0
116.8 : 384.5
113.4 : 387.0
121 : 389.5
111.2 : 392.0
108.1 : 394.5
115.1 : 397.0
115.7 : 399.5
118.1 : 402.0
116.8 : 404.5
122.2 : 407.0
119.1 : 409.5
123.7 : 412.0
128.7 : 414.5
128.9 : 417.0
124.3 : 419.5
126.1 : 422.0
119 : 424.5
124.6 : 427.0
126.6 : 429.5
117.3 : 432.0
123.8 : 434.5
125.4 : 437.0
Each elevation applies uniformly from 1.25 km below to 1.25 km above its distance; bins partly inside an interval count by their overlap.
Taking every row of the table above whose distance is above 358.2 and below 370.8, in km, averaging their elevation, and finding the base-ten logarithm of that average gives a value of 2.01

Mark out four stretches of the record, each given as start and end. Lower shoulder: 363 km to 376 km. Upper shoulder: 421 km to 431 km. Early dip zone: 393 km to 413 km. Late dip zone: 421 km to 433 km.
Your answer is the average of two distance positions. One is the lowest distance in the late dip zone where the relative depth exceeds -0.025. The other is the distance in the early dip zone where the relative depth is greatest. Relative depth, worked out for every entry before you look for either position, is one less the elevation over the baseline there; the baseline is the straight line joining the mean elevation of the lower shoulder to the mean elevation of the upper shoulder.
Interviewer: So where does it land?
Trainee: 409.5 km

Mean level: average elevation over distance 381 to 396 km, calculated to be 114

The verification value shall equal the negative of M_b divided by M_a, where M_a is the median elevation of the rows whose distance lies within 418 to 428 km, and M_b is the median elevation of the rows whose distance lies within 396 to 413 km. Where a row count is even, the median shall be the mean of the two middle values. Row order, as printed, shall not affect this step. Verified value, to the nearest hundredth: -0.95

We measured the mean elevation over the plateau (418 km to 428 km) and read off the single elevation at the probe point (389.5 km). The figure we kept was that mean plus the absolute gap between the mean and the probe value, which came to 126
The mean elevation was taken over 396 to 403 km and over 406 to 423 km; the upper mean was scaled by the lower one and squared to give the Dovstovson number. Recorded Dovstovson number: 1.15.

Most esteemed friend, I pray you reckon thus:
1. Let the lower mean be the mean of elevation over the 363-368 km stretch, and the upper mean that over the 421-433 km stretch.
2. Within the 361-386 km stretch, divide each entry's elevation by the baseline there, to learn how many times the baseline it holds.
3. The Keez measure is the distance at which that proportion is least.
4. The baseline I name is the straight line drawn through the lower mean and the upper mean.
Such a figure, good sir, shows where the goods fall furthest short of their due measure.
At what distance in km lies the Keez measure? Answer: 369.5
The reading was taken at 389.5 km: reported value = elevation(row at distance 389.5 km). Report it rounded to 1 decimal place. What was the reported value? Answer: 121.0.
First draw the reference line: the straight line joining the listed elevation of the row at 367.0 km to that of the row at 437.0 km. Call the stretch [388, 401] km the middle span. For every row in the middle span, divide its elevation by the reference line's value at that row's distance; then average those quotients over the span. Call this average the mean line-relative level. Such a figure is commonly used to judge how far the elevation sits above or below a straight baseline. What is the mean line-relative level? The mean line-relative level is 0.99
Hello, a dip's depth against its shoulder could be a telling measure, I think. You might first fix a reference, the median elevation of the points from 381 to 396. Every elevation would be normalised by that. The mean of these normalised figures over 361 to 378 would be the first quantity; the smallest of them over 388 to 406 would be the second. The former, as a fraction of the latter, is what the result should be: 0.94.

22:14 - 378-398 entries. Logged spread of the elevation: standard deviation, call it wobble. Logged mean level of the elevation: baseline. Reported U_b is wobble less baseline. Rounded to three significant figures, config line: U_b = -109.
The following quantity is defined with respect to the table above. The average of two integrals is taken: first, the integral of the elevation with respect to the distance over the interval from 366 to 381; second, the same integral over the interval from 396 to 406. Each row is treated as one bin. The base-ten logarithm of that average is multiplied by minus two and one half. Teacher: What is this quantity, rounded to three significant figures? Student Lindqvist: -7.83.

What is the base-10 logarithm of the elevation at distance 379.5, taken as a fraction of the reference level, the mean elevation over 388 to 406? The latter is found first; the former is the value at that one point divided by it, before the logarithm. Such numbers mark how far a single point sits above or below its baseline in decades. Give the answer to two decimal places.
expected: -0.03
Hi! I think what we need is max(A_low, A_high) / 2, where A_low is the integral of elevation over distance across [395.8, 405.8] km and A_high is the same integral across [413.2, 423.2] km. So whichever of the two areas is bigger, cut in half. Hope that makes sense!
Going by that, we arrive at 635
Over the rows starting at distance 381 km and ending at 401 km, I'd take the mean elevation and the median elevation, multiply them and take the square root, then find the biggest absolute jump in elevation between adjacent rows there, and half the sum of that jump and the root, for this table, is 62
